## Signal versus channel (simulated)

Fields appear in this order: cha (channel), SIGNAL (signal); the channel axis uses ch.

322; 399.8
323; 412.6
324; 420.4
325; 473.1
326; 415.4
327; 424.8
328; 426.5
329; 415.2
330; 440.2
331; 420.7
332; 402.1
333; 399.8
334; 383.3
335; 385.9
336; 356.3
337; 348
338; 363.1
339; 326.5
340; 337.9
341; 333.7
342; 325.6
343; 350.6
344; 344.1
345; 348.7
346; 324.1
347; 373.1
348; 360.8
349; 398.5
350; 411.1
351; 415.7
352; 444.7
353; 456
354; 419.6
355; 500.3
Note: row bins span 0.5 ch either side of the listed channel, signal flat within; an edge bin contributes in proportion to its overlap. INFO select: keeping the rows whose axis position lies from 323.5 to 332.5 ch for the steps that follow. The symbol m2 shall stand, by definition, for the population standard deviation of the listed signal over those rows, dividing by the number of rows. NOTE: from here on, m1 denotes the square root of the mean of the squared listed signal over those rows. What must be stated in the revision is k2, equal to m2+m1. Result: 446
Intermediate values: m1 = 427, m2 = 19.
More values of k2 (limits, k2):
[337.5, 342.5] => 351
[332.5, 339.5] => 390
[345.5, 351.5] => 414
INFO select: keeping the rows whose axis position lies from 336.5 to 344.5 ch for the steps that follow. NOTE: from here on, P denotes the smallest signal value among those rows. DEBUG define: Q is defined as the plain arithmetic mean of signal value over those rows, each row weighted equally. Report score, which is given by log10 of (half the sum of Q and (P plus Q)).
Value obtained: 2.70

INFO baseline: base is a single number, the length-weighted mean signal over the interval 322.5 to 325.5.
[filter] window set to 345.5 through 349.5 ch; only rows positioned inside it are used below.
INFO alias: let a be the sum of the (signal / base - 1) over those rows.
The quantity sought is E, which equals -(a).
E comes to 0.7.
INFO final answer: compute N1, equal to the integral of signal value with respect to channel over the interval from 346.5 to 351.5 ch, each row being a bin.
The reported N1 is 1959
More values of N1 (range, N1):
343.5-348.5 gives 1751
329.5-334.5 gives 2046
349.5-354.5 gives 2147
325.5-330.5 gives 2122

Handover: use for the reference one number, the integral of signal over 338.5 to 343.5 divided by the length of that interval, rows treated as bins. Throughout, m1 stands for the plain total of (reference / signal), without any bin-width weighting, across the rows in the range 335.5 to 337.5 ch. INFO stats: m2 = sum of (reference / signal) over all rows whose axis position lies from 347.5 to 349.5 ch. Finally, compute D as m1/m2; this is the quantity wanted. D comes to 1.08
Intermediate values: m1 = 1.90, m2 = 1.77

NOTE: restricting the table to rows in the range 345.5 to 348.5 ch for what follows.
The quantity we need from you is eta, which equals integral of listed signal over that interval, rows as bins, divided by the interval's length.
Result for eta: 353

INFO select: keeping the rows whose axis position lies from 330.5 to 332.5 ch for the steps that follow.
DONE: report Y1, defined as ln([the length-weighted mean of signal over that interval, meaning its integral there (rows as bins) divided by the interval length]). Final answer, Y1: 6.02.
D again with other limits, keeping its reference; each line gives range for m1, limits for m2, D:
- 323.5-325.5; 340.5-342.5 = 0.74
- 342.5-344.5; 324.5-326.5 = 1.27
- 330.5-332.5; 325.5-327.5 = 1.02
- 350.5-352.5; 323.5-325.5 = 1.04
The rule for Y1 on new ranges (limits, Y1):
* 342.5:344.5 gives 5.85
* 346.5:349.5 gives 5.93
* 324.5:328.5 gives 6.08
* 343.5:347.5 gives 5.85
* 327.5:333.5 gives 6.03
